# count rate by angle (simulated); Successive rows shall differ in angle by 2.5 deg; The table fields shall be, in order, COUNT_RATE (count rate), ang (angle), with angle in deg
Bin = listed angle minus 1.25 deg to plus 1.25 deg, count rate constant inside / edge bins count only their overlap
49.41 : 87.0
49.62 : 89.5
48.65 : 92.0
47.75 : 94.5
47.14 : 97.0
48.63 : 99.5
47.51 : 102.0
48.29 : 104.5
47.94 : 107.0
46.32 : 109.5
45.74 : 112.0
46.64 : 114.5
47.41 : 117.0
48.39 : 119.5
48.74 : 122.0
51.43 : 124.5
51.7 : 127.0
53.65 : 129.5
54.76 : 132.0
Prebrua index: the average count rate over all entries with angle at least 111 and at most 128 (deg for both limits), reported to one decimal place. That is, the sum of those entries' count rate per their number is 48.6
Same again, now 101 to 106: 47.9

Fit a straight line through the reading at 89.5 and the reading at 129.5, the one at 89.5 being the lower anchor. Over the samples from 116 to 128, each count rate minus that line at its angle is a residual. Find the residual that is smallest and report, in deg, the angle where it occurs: 117.0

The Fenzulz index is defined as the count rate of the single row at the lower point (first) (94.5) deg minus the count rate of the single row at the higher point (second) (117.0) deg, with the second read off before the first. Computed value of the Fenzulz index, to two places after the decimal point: 0.34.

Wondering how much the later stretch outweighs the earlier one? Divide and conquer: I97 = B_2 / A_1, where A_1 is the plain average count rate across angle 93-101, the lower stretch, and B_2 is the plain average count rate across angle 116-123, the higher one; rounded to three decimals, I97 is 1.007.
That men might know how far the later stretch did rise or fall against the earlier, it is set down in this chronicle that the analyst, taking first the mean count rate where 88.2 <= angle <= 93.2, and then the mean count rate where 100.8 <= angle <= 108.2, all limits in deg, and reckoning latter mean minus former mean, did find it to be -1.2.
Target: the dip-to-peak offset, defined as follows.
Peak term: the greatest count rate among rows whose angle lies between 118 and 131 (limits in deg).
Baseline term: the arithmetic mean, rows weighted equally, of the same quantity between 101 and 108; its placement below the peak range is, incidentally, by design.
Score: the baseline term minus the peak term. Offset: -5.7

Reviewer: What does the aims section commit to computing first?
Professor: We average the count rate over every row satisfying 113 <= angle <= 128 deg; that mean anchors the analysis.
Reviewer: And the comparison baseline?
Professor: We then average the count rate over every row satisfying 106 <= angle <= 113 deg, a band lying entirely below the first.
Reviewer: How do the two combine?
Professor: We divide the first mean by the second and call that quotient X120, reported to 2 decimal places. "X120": 1.05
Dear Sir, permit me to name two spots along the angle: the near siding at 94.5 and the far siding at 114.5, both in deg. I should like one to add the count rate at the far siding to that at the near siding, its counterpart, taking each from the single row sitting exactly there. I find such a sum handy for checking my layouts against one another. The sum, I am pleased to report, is 94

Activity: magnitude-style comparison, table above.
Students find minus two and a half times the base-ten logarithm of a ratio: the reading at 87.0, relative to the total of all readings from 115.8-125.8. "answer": 1.5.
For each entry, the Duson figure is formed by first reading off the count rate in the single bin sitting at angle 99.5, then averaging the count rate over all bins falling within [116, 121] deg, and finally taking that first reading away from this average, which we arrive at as -0.7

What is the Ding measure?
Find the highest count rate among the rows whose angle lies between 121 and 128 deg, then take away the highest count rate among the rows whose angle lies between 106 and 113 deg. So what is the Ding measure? 4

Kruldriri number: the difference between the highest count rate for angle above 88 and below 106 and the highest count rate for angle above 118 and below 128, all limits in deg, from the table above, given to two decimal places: -2.08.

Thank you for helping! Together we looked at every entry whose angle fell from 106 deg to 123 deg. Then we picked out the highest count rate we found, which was 48.74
